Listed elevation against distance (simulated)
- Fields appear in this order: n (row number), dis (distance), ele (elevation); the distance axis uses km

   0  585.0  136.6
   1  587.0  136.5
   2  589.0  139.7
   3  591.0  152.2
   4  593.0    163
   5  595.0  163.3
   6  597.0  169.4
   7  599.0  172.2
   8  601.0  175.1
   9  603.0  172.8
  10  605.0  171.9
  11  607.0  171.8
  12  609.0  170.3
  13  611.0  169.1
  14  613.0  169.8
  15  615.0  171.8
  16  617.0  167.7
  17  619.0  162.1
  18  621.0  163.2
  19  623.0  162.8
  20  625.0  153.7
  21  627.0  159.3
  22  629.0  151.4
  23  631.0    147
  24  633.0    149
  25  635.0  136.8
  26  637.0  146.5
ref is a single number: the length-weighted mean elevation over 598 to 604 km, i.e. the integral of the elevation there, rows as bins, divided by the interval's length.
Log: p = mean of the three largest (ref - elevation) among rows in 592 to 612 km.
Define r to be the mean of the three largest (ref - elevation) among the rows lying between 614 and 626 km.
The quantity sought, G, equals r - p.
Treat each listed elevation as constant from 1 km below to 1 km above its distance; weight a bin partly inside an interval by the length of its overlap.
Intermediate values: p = 8.2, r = 14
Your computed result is 6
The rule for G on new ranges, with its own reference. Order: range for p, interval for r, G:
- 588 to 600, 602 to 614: -18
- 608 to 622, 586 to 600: 22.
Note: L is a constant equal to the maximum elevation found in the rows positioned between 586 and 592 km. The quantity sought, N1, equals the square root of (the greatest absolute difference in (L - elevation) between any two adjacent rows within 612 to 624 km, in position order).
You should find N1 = 2.4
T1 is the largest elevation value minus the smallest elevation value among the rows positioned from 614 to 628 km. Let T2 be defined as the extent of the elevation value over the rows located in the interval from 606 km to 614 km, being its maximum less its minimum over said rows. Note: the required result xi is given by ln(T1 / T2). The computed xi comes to 1.9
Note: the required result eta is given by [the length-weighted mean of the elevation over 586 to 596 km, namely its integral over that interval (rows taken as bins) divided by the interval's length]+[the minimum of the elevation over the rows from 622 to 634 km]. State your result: 298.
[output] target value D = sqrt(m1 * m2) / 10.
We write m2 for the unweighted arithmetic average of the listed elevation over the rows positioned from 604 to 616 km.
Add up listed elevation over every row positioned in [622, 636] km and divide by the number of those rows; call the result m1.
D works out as 16.1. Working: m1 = 151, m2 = 171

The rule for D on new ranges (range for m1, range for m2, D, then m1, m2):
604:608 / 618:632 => 16.4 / 172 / 157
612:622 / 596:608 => 17.0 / 167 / 172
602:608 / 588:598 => 16.5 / 172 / 158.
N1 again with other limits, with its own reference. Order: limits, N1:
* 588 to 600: 3.5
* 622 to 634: 3.0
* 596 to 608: 1.7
